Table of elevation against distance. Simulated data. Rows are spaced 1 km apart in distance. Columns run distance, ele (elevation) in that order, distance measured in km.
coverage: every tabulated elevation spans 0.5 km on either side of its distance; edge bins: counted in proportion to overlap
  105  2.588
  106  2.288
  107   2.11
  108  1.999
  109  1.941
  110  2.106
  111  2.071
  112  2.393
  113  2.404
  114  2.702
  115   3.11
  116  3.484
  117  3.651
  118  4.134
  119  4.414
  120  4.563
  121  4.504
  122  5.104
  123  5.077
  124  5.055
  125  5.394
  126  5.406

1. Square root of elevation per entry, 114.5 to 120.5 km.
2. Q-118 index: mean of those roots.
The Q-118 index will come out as 1.97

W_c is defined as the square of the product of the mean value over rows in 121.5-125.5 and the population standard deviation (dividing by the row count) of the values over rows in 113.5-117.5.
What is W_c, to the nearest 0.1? 3.6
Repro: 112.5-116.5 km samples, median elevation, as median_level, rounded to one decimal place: 2.9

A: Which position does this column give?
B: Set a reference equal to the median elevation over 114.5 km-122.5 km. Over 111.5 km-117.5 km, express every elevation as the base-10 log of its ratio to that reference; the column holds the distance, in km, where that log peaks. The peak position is 117 km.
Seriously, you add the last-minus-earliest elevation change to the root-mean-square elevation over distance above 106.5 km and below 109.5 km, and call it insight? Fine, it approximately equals 1.8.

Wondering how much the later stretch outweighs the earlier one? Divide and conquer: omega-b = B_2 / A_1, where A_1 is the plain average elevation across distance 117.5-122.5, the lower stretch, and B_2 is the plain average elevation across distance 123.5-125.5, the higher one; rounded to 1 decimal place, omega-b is 1.1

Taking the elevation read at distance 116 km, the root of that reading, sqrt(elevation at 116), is 1.87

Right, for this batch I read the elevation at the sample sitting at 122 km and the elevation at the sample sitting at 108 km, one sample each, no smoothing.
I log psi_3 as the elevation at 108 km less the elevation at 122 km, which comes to -3.1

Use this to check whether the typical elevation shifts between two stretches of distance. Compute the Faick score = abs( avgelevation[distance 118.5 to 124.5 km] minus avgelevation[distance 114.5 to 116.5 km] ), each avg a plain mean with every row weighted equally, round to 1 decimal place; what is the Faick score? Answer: 1.5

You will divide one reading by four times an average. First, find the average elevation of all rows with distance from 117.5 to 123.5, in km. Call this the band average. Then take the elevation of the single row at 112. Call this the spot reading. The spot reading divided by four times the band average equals 0.129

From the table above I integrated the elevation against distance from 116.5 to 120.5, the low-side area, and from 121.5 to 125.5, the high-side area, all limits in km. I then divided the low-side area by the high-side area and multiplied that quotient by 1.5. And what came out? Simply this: 1.22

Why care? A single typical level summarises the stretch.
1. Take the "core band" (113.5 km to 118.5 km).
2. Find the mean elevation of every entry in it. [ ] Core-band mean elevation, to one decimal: 3.4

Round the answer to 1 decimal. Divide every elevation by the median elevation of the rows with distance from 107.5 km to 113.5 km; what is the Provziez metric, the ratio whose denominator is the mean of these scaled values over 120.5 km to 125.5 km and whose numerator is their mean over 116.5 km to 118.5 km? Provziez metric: 0.8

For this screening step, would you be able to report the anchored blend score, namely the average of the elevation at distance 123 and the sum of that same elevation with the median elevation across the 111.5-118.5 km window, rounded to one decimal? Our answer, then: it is 6.6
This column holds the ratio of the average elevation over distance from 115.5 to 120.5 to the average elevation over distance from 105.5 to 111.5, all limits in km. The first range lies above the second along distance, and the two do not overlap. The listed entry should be 1.94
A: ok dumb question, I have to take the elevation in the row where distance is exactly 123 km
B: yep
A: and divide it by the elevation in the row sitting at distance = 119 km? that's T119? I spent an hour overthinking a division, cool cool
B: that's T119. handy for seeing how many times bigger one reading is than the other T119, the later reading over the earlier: 1.2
